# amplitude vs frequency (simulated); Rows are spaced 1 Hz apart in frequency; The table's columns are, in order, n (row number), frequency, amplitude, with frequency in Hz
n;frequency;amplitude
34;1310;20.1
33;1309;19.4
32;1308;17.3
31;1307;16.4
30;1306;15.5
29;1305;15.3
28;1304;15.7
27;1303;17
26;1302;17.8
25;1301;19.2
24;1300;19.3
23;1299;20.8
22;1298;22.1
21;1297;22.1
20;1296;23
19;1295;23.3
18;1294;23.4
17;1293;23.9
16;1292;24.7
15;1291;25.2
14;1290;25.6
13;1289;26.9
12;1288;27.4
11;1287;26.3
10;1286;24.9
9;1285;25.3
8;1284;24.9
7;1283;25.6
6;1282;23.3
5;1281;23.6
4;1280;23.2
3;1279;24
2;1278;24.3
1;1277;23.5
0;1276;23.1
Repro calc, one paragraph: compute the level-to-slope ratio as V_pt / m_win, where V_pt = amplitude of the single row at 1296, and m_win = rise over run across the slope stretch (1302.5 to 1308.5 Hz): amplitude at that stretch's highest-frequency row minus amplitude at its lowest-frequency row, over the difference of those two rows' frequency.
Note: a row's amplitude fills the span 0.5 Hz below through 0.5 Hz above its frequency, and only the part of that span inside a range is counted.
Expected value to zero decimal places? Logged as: 383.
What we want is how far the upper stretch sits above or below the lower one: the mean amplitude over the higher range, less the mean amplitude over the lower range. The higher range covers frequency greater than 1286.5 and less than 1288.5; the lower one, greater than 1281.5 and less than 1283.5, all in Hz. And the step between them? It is 2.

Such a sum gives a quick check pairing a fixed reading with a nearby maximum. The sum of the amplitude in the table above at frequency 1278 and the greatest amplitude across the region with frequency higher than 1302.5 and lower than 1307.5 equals 41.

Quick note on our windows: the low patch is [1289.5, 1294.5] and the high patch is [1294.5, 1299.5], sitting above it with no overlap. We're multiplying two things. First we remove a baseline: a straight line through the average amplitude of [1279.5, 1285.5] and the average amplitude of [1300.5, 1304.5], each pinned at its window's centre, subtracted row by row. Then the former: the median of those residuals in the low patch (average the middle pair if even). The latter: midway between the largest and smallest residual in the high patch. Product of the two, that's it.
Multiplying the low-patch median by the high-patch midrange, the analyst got 10.1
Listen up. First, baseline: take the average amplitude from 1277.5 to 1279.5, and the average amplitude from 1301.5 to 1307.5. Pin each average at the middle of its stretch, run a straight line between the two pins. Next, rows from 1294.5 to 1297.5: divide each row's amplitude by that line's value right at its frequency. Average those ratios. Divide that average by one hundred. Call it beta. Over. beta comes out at 0.0121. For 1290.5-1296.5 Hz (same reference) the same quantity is 0.0122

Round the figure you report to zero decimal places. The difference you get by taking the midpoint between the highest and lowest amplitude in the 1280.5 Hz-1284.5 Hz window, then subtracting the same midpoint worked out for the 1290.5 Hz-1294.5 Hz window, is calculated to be 0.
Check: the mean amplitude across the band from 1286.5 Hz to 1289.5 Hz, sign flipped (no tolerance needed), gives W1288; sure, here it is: -27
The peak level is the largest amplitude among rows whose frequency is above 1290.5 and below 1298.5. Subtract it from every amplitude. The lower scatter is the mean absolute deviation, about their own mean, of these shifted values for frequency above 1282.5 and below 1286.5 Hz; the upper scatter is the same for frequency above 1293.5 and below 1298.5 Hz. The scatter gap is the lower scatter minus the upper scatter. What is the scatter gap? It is -0.27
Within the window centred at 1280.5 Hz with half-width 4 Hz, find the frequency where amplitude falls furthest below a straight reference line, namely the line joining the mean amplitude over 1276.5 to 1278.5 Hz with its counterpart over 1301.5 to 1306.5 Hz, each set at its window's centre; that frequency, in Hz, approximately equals 1277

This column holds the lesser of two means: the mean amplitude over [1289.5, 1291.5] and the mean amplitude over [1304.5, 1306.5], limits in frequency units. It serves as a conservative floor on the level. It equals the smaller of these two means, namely 15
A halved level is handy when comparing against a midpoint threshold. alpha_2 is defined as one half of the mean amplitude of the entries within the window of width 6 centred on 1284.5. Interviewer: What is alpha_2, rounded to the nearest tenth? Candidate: 12.5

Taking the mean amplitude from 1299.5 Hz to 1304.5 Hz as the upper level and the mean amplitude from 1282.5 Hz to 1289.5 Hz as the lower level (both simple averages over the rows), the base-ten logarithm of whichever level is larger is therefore 1.41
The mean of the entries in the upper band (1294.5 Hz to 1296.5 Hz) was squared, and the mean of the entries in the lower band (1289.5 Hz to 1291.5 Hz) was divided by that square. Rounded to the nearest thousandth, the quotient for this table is 0.047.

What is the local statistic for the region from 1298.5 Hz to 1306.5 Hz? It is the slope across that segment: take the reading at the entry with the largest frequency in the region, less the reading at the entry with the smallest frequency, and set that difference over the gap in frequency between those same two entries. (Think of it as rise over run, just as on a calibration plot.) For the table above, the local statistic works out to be -0.8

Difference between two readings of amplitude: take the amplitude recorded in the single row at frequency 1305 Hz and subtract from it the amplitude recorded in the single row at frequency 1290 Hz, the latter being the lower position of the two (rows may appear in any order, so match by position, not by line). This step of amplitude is -10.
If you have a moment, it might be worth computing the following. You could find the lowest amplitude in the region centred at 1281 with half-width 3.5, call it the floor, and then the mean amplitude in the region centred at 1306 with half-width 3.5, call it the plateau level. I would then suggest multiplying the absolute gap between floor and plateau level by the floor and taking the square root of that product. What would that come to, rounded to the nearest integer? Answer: 12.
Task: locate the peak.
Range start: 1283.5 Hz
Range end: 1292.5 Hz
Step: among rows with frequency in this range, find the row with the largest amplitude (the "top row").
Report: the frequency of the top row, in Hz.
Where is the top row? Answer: 1288 Hz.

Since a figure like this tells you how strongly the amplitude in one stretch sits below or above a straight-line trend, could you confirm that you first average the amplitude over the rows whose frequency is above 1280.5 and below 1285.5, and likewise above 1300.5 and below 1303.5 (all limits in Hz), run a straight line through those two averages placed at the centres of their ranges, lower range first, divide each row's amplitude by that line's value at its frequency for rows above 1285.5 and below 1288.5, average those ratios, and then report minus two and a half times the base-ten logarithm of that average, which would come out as -0.13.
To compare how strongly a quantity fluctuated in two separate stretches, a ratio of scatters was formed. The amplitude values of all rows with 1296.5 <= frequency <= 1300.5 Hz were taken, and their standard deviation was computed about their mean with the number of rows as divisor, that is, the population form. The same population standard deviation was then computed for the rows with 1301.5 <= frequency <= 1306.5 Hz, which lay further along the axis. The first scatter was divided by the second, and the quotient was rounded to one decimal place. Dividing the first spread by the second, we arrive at 1.2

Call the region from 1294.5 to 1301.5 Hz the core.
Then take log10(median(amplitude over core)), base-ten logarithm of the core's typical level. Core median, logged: 1.34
